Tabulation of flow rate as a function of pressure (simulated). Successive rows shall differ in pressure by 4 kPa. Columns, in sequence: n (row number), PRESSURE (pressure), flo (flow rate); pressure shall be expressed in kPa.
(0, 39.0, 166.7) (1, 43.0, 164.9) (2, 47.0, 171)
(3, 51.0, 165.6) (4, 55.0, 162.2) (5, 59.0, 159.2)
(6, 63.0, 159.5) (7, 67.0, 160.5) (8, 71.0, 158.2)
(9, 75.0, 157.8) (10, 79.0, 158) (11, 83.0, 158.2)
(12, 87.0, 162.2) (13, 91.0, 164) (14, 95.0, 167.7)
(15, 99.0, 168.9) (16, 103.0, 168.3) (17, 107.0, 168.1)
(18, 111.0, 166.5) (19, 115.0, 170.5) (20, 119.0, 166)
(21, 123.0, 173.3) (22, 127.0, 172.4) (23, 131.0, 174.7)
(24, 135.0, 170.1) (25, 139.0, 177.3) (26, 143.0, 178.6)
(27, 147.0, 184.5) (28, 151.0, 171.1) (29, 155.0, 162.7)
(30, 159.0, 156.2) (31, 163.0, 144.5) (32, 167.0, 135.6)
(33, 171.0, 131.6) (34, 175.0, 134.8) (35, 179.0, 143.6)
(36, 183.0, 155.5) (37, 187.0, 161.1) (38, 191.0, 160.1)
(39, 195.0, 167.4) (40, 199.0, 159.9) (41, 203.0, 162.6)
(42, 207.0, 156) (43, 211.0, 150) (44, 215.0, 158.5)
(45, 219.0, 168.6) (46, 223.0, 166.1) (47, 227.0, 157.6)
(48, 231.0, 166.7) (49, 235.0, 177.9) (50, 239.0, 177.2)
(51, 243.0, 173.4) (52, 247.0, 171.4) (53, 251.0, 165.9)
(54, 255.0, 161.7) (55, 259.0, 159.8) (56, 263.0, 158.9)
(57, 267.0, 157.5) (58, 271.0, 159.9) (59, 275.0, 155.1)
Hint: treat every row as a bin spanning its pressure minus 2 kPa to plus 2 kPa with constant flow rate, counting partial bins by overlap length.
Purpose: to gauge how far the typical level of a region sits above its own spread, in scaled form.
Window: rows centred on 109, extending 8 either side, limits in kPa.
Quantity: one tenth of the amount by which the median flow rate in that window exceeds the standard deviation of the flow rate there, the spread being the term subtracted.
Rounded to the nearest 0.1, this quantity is 16.7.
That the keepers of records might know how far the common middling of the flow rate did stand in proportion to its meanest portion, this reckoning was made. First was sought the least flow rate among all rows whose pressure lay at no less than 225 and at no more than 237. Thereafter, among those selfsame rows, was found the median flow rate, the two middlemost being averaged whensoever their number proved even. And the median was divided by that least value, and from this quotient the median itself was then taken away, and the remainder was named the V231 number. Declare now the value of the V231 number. -166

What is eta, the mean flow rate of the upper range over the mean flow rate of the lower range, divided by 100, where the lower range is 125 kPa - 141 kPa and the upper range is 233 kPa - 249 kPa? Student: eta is 0.0101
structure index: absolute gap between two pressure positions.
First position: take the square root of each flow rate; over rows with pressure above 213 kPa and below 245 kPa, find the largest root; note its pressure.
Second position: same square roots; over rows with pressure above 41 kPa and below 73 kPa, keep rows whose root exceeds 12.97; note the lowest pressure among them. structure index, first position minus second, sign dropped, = 188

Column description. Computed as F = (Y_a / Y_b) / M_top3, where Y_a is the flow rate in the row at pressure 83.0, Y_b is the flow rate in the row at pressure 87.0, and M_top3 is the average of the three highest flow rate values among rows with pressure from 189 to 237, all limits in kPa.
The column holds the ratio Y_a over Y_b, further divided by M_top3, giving 0.0057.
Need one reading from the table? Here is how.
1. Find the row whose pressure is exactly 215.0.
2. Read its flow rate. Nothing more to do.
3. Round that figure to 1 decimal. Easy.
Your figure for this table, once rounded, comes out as 158.5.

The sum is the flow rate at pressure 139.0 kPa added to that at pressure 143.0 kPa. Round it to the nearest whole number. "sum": 356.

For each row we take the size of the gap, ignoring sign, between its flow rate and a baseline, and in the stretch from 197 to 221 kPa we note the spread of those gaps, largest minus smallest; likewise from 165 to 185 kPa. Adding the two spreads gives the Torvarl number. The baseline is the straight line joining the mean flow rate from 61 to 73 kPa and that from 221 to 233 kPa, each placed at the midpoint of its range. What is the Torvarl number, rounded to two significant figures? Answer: 36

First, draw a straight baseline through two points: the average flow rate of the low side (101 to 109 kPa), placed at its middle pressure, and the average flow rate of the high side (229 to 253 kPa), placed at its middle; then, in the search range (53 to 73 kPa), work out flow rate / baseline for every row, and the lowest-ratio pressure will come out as 71.0 kPa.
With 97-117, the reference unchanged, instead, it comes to 111.0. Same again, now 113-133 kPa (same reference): 119.0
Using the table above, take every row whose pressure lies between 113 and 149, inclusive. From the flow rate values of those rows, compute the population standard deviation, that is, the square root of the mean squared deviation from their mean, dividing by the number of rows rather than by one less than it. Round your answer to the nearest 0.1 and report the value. 5.1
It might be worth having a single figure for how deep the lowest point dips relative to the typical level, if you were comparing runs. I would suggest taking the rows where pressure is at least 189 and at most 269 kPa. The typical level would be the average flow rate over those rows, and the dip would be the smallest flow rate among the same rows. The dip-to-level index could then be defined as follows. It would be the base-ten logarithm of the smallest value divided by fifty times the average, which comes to -1.74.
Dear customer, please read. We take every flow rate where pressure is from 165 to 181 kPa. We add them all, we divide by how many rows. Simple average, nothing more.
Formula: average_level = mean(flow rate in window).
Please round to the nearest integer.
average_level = 136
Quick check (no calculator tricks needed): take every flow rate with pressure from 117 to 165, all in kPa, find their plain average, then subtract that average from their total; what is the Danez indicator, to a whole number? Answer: 1862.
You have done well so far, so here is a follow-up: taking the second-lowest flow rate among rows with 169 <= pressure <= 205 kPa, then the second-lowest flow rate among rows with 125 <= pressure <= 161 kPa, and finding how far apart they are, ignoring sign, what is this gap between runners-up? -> 28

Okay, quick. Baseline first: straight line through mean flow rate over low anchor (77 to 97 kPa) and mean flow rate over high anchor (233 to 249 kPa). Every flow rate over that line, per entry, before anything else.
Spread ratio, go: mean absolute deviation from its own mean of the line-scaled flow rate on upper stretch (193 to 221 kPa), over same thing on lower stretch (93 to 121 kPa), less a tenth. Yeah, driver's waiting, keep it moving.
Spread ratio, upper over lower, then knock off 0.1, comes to 3.4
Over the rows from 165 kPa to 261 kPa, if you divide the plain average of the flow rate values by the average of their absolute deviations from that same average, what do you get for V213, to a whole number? 17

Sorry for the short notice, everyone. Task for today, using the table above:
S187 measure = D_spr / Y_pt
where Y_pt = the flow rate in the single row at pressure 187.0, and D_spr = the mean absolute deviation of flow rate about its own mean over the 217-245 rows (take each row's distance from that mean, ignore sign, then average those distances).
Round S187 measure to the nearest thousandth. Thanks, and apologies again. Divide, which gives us 0.035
